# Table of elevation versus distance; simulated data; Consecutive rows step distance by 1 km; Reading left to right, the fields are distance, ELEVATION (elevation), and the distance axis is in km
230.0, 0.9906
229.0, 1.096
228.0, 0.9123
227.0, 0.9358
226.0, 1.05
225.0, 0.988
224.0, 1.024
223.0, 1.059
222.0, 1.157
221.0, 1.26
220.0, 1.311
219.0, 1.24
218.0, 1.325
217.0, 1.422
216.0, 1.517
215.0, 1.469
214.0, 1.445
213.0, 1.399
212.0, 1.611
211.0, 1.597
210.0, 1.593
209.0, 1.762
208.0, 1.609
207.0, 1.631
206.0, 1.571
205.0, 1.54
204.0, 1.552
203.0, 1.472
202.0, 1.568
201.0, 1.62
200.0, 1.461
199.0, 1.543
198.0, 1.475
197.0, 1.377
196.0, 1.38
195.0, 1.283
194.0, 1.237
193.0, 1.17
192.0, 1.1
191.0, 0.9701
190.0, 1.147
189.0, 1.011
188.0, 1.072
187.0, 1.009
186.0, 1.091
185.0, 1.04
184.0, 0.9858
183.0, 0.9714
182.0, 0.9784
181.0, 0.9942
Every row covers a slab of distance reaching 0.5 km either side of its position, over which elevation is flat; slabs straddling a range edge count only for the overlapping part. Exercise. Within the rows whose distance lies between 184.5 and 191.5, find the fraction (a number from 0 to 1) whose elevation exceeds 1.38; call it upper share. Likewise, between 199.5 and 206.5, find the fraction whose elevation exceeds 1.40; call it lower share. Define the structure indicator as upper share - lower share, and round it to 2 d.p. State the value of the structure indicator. -1.00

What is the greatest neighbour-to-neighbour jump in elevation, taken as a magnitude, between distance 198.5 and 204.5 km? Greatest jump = 0.16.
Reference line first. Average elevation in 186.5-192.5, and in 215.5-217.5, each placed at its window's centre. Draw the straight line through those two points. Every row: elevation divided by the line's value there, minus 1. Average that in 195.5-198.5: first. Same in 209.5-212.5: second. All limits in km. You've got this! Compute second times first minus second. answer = -0.12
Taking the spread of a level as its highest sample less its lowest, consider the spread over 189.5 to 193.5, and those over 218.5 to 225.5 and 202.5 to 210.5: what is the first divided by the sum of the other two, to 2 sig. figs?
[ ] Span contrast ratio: 0.33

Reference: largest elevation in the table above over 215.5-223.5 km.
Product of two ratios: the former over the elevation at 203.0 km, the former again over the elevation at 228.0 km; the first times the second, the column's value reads 1.7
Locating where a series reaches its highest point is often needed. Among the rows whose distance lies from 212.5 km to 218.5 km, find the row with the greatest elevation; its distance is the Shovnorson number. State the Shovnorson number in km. 216.0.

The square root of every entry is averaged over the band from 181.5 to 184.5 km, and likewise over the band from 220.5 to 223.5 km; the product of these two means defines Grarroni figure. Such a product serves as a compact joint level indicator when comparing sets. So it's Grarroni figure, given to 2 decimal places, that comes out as 1.06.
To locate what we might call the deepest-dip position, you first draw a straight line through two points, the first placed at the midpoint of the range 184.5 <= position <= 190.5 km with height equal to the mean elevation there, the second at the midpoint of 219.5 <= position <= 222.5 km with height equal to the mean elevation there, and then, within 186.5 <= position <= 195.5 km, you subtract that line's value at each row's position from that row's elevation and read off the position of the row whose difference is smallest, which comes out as 191.0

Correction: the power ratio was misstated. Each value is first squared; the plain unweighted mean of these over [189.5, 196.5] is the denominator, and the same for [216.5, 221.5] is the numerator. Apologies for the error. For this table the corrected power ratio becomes 1.2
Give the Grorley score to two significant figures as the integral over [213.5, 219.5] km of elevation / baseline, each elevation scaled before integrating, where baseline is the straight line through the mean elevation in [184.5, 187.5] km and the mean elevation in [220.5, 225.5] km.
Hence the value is 7.7 km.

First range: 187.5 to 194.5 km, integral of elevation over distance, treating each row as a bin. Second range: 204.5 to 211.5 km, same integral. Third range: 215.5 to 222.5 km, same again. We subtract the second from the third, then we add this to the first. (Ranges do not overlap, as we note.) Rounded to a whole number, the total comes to 6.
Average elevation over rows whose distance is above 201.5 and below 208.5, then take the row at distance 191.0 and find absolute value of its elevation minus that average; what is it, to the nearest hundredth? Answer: 0.59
